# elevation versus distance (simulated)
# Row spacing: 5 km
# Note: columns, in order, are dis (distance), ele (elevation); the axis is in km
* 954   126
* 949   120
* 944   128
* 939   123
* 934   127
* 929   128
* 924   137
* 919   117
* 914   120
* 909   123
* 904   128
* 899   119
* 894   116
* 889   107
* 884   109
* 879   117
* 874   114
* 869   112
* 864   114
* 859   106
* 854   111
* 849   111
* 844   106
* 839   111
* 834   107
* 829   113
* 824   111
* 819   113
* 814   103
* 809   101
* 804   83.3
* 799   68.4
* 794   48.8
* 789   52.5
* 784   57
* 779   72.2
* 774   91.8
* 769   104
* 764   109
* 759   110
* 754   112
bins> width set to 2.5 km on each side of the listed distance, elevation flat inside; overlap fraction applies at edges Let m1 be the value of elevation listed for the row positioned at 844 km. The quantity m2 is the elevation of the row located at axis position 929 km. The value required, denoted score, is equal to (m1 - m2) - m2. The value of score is -150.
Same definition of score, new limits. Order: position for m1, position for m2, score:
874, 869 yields -110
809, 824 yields -121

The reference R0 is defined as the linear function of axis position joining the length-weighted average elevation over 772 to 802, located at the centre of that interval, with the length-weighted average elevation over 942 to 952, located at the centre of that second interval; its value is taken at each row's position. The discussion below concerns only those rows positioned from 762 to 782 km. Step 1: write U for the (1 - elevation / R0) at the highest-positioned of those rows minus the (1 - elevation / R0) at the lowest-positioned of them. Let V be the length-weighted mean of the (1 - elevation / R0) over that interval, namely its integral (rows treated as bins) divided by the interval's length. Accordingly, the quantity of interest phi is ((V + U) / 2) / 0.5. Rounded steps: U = 0.77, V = -0.57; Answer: 0.19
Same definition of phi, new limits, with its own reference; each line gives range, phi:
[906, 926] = -0.17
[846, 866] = -0.18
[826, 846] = -0.15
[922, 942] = 0.08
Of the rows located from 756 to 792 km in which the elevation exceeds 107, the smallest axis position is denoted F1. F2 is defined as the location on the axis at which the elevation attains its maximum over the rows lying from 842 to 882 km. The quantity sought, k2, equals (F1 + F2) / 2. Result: 819.0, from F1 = 759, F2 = 879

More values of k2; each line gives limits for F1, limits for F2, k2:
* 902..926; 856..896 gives 891.5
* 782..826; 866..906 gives 861.5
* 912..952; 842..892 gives 896.5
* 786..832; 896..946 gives 871.5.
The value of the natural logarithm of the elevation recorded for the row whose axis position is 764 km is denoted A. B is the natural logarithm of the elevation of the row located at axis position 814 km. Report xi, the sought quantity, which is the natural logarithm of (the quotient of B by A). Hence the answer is -0.012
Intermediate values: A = 4.69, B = 4.63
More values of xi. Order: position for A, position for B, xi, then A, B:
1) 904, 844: -0.040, 4.85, 4.66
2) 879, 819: -0.007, 4.76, 4.73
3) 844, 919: 0.021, 4.66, 4.76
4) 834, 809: -0.012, 4.67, 4.62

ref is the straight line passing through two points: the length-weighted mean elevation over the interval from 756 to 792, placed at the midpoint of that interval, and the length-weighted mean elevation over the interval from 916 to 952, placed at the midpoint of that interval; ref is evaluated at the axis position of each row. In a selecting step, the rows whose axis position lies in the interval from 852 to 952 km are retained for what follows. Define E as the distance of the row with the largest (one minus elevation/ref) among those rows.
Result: 949 km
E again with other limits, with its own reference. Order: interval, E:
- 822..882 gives 859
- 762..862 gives 794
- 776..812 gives 794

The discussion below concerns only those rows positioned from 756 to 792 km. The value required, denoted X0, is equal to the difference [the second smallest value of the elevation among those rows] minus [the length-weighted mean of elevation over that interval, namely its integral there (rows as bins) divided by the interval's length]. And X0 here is -28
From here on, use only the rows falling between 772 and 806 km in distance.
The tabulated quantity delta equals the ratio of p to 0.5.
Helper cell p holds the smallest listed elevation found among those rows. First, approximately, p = 48.8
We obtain 98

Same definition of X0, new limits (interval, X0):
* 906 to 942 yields -5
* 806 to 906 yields -8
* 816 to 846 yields -3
